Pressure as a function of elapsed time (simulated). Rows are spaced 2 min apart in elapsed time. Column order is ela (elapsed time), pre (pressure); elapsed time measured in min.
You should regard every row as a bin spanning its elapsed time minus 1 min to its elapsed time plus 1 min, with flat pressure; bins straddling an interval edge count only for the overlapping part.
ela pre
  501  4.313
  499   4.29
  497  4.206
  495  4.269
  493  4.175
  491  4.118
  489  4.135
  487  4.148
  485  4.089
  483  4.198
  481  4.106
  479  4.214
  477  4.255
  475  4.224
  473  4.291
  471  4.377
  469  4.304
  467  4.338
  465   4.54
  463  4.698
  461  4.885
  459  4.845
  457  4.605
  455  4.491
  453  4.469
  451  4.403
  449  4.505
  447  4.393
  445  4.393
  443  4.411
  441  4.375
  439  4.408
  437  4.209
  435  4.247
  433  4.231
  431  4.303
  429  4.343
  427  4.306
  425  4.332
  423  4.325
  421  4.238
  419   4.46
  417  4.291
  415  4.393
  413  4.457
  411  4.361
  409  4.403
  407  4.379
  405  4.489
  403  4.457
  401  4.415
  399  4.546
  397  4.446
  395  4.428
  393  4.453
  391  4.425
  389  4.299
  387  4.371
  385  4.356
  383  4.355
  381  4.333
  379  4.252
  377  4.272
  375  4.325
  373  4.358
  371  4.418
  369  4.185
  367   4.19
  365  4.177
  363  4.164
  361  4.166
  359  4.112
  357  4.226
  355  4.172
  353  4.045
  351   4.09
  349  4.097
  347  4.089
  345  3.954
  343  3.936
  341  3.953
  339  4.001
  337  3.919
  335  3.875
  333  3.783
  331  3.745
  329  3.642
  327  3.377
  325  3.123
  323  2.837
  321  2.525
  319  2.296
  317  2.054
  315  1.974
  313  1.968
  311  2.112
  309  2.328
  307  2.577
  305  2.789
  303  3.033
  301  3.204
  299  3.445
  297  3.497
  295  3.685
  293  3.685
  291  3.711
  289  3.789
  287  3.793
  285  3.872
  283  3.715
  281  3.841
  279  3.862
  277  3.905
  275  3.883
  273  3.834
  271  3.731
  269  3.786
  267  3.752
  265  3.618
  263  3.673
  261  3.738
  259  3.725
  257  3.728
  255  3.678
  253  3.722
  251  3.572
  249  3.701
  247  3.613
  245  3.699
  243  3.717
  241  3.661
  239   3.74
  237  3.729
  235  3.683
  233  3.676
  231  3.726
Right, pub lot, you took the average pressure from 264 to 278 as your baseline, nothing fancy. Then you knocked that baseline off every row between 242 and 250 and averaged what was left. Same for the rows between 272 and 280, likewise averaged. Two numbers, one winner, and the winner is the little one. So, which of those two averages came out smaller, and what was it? -0.10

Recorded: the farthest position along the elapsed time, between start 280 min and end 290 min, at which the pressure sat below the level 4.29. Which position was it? 289 min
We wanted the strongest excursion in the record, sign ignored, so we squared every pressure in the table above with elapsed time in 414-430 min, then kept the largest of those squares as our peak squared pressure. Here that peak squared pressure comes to 20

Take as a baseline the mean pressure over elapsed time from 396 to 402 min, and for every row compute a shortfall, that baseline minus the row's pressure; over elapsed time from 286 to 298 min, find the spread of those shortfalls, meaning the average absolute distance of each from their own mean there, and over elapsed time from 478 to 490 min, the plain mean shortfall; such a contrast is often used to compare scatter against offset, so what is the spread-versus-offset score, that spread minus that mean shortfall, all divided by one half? -0.50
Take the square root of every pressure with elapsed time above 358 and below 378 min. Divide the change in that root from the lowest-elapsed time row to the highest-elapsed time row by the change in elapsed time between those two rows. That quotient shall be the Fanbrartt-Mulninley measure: 0.002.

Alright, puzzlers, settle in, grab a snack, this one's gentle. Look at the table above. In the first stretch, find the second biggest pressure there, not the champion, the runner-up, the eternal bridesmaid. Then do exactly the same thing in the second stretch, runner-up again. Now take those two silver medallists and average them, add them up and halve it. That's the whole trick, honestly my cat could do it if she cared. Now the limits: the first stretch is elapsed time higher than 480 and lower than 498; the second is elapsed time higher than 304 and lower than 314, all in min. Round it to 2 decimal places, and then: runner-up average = 3.39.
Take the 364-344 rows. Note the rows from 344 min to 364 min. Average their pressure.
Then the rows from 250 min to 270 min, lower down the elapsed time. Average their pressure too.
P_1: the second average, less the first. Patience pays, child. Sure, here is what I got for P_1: -0.41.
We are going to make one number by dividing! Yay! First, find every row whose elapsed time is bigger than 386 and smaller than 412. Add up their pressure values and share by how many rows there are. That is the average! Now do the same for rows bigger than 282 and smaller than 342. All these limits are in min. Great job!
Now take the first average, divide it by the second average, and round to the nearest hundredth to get 1.38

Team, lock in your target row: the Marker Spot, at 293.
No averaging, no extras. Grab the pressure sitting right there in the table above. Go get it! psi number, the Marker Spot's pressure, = 3.685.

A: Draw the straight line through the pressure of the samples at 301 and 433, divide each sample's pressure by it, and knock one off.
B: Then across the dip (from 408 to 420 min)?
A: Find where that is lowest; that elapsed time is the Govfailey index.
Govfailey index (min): 417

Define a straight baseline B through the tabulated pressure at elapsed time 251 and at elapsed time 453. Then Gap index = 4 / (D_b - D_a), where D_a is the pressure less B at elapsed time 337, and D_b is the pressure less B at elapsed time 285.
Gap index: 22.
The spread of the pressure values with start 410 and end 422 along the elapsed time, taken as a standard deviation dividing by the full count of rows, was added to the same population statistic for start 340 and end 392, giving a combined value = 0.22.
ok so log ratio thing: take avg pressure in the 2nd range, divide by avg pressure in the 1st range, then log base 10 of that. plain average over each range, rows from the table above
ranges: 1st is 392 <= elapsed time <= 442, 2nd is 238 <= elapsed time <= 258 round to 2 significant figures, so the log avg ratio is -0.074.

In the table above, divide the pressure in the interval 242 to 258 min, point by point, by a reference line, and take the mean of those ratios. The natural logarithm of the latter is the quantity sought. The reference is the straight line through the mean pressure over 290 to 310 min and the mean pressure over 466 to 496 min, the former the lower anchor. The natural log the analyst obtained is 0.233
